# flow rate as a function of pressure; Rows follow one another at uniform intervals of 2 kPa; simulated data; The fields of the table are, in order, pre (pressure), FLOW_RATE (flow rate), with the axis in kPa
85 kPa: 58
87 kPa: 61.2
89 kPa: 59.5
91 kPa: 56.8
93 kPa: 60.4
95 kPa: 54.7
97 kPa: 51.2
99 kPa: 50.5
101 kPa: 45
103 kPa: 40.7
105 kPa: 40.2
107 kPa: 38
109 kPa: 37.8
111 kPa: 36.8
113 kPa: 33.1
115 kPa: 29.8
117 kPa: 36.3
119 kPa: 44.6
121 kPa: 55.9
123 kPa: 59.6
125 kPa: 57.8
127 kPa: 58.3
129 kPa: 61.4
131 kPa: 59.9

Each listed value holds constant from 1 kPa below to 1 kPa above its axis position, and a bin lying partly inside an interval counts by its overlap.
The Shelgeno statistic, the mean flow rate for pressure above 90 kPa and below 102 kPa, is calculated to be 53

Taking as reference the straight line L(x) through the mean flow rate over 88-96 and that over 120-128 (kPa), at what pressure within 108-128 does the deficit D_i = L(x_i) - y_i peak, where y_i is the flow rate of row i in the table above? 115 kPa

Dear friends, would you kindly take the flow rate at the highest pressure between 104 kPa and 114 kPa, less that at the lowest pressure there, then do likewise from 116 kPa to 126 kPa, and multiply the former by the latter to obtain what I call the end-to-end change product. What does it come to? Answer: -153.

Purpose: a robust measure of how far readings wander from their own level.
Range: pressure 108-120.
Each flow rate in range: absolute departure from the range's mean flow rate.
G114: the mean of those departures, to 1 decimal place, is 3.3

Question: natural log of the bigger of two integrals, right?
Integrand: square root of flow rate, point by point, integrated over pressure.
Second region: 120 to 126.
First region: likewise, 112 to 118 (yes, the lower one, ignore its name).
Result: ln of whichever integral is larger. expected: 3.82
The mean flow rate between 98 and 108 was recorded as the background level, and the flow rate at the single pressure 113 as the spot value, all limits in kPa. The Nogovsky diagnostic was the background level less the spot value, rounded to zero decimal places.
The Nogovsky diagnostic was 10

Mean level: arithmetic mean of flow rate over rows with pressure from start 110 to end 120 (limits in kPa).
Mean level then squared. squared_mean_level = 1305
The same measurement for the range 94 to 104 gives 2344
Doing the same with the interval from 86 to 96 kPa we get 3425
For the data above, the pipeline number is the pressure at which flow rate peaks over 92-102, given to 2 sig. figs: 93 kPa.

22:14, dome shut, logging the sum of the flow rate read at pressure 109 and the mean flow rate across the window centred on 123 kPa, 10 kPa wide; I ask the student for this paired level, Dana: 93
